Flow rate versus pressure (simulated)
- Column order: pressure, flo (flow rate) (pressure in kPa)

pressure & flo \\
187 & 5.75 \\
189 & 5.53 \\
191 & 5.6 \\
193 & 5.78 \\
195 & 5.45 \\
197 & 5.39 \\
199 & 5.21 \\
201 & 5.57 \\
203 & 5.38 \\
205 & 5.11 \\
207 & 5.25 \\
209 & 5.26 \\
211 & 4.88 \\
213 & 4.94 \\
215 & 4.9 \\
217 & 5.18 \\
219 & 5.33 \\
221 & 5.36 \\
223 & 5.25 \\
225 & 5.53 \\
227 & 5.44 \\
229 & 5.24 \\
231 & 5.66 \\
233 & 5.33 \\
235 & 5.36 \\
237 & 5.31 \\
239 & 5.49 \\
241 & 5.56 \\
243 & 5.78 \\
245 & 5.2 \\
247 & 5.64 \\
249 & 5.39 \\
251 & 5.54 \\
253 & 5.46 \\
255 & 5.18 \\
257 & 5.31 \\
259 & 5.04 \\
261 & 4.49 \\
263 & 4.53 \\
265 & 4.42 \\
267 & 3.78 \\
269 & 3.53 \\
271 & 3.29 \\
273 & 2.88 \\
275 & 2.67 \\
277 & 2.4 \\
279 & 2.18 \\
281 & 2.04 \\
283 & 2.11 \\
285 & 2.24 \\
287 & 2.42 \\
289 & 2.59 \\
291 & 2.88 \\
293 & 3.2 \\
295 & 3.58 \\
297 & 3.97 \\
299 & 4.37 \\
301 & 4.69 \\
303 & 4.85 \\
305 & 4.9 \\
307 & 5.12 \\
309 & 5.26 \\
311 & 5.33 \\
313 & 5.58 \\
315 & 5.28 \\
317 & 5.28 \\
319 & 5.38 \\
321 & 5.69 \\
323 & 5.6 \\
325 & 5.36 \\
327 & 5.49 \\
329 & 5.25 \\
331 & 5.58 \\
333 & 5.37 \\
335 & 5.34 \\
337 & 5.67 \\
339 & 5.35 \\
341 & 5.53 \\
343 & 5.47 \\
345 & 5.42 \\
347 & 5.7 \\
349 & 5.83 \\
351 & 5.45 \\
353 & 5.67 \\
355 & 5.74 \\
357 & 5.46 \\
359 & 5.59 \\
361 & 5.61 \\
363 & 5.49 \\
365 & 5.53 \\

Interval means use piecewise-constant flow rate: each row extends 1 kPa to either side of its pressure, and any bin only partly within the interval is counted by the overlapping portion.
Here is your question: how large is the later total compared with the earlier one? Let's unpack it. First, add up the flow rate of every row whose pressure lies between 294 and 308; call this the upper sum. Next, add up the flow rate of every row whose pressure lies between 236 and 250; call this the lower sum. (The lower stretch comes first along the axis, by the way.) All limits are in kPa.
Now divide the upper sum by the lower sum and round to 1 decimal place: 0.8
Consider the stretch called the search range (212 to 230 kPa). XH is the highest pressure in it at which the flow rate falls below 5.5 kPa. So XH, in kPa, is 229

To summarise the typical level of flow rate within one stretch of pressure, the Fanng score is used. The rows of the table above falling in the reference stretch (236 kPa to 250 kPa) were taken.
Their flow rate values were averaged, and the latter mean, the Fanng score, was 5.48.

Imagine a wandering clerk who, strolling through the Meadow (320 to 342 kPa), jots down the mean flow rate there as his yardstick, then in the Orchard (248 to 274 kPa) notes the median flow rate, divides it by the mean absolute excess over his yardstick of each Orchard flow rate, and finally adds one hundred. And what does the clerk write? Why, 105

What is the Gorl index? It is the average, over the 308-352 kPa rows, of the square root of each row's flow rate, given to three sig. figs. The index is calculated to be 2.34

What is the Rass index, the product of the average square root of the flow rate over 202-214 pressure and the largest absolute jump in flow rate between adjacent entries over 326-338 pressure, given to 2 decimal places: 0.75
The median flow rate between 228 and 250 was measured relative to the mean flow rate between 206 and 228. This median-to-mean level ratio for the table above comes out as 1.03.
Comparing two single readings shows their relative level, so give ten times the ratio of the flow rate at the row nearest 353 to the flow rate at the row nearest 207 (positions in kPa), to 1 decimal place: 10.8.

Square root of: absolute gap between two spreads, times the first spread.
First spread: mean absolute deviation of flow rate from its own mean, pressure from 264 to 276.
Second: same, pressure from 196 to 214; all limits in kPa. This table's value 0.4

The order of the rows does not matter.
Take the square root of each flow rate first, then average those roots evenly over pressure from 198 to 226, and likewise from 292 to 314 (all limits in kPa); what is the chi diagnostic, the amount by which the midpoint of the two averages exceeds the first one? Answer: -0.1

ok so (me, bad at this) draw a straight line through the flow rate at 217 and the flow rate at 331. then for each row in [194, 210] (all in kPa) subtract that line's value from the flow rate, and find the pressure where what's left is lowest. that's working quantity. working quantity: 205 kPa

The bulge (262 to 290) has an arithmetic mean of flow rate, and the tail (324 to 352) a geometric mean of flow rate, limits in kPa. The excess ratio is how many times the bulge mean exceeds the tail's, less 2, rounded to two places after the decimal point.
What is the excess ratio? -1.46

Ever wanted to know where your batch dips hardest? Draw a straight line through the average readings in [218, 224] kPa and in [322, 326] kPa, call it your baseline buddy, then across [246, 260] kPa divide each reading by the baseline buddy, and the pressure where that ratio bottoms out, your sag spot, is 259 kPa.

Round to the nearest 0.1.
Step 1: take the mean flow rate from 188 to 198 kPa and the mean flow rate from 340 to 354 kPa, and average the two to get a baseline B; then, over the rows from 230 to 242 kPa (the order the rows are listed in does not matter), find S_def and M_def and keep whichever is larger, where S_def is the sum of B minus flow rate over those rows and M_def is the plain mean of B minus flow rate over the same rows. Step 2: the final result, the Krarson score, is 0.7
